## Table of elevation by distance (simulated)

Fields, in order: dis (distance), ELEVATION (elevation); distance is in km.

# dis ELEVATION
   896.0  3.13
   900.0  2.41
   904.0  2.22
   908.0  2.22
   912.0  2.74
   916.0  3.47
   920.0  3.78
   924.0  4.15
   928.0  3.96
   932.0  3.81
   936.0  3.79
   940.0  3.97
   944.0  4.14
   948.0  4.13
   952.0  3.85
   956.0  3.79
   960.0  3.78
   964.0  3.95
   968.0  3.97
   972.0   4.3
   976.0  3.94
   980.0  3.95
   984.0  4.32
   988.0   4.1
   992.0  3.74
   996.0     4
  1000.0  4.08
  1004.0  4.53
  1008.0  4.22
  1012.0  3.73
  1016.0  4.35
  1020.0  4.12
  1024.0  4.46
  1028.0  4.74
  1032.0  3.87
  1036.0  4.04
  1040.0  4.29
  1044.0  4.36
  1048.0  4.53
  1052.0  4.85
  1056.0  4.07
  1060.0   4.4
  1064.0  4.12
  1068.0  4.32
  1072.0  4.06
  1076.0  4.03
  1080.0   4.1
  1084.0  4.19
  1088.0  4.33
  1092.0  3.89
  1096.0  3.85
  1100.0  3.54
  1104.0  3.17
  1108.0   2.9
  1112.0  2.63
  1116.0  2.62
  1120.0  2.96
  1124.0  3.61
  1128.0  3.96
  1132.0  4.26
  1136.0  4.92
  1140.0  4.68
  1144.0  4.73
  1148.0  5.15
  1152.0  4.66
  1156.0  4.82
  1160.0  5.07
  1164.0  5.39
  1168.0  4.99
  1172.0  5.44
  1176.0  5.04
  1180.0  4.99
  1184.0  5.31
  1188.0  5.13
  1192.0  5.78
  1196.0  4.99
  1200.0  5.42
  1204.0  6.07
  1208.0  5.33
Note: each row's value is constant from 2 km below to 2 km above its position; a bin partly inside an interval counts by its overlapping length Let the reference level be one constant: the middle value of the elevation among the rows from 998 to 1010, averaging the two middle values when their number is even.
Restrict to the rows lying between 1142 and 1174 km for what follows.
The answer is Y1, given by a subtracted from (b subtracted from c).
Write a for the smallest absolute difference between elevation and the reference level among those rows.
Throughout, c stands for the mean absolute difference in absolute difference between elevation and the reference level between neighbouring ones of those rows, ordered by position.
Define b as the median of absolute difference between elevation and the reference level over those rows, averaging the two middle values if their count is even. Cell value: -0.89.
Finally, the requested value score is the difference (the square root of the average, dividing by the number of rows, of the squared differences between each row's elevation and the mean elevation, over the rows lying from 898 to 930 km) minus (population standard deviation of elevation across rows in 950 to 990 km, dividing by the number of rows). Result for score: 0.58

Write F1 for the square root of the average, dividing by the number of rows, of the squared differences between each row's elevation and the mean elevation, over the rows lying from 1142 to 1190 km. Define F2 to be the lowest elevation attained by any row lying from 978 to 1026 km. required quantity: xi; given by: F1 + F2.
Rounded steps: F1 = 0.24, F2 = 3.73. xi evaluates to 3.97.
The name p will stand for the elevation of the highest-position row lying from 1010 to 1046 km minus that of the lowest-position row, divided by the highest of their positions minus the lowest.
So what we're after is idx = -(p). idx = -0.02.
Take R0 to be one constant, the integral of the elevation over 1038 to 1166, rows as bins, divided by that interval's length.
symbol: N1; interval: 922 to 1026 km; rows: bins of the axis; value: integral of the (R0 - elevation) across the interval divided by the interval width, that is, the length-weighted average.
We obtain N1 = 0.10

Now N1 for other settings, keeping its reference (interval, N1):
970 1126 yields 0.16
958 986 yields 0.11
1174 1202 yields -1.10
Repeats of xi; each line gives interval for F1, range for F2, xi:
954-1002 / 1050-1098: 4.03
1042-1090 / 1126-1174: 4.19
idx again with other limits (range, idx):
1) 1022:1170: 0.00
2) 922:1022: 0.00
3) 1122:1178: -0.03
